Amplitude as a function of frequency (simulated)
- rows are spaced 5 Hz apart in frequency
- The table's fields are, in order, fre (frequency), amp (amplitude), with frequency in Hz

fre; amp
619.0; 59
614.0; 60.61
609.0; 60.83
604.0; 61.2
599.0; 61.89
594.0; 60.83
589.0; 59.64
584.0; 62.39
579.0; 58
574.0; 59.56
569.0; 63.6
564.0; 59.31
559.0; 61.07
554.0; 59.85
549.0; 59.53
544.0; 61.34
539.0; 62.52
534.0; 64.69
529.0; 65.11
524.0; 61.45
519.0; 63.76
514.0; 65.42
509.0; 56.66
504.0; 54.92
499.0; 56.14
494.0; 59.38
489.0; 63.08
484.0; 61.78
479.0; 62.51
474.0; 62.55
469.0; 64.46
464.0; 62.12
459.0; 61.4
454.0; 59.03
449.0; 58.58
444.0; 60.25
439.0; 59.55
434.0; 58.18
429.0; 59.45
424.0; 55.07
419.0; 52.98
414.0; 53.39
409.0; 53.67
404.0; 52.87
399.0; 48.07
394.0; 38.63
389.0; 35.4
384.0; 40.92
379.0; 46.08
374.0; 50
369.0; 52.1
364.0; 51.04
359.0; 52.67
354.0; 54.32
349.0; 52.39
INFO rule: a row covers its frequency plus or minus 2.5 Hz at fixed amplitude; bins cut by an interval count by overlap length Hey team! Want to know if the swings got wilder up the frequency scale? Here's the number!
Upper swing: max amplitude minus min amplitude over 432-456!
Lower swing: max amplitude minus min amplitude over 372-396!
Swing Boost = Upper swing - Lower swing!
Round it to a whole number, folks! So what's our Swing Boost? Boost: -13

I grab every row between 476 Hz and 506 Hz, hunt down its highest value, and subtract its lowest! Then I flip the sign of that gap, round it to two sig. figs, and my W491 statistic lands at -8.2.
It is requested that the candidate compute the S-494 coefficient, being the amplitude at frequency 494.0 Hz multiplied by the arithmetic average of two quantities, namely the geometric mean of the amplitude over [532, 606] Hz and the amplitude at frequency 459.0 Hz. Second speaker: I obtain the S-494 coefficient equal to 3634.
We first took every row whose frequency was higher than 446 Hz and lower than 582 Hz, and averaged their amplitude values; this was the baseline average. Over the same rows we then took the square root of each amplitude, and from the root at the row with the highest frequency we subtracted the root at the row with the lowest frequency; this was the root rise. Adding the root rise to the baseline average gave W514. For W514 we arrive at 61.0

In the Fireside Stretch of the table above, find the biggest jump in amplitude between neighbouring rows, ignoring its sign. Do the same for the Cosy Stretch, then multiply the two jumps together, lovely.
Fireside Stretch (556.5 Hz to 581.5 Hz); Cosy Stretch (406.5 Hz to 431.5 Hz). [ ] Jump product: 19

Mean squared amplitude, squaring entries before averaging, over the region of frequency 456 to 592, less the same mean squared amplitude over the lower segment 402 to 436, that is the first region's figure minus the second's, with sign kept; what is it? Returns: 711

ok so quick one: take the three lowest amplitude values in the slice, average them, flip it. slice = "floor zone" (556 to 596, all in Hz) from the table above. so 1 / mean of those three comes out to 0.0170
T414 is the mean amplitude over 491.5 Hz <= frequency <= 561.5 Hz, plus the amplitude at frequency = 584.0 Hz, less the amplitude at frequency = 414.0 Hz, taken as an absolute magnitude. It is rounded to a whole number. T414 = 70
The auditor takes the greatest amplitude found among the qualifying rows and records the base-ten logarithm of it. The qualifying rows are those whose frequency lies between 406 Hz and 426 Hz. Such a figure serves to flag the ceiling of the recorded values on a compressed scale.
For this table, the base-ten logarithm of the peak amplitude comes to 1.74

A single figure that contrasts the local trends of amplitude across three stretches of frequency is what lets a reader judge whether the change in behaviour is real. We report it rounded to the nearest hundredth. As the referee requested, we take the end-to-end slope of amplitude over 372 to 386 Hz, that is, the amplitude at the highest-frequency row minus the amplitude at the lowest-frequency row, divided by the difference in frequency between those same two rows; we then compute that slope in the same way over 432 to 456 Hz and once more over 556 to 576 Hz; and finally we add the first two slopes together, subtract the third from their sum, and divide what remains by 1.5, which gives -0.51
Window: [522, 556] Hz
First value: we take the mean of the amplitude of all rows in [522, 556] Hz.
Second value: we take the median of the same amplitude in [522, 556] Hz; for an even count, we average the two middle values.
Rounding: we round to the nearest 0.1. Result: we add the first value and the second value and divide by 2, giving 61.8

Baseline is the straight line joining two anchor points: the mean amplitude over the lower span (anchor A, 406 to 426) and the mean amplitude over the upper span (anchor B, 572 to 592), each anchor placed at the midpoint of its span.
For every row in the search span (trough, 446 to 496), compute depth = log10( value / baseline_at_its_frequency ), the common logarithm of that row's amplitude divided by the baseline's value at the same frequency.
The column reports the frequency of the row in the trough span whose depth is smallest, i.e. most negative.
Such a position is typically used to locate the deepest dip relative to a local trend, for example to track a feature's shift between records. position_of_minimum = 494.0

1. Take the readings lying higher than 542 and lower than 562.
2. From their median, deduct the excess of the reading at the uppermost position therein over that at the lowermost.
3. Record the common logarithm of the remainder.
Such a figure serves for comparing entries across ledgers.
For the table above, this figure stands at 1.78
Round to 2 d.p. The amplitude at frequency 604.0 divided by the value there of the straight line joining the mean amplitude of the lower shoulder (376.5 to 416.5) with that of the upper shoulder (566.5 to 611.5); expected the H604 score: 0.99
